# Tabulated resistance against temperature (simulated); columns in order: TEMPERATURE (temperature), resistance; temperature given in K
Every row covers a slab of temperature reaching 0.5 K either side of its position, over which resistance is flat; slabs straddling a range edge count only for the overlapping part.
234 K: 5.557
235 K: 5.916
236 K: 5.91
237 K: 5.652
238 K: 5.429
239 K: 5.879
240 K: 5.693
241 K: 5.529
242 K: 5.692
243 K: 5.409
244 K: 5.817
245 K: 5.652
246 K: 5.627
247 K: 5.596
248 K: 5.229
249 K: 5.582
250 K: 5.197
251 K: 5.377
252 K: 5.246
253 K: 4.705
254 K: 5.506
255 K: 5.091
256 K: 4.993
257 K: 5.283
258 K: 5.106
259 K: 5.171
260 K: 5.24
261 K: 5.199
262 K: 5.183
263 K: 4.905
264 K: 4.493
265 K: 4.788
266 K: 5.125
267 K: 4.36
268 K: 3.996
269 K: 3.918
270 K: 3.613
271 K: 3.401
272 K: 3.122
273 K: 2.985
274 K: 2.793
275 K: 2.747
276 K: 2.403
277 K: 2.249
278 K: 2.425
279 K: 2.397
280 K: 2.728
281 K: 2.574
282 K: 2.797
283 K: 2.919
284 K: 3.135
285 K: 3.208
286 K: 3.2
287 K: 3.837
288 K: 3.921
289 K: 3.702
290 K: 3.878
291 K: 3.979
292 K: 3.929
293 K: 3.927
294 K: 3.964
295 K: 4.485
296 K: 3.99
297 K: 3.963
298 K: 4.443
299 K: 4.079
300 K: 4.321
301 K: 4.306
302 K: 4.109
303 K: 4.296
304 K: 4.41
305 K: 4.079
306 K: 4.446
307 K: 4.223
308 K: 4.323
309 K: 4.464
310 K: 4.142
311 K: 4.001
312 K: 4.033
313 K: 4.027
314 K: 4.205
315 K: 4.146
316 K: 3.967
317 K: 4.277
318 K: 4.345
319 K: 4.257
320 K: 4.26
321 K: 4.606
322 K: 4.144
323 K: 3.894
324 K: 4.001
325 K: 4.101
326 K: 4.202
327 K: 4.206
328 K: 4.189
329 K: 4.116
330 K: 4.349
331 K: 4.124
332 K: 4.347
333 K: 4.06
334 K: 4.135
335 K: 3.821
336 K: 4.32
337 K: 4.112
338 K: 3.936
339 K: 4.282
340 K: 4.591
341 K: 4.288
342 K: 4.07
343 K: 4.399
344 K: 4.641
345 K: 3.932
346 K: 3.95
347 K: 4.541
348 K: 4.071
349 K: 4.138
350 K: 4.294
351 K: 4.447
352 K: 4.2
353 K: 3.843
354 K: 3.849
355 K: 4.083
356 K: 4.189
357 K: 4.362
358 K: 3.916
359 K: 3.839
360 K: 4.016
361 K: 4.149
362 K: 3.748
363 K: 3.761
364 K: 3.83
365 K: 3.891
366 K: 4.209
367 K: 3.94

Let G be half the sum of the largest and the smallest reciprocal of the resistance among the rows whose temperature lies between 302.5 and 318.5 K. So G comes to 0.24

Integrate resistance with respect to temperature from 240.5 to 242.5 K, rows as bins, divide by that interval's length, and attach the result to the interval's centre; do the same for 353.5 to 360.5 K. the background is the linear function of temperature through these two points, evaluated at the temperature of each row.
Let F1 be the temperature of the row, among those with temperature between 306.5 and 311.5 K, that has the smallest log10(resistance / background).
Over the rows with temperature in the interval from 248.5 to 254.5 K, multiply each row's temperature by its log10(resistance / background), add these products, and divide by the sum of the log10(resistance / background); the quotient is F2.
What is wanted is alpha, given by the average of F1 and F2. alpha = 281.6 K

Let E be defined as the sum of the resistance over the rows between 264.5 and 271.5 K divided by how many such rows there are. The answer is 4.17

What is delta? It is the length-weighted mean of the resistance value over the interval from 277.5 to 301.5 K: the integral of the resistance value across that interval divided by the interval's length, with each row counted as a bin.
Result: 3.6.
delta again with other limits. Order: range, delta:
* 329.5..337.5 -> 4.2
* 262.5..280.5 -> 3.5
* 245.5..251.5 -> 5.4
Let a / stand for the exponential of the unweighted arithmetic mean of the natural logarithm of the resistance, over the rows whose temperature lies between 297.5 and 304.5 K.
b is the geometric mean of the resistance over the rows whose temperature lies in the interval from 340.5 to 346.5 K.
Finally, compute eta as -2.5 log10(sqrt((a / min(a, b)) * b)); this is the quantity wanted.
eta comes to -0.789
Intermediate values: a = 4.3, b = 4.2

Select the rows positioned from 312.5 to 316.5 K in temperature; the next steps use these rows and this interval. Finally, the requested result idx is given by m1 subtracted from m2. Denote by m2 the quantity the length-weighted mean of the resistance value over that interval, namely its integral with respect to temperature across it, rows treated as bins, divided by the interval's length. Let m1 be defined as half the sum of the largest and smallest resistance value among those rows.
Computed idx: 0.00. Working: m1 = 4.09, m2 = 4.09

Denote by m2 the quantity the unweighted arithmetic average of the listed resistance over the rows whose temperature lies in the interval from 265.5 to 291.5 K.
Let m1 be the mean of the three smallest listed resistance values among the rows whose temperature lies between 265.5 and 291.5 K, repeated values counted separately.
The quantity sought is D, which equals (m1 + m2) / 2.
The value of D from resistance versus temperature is 2.82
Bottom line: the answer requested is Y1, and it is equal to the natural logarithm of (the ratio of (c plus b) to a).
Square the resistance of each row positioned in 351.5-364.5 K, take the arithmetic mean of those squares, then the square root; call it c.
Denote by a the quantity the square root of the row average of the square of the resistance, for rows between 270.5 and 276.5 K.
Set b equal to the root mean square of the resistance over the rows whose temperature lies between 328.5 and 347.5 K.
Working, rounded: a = 2.93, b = 4.2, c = 3.99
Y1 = 1.0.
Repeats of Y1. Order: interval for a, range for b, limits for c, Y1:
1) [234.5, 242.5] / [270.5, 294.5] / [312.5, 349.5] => 0.3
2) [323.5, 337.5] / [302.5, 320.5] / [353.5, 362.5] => 0.7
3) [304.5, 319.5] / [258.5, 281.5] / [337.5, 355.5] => 0.7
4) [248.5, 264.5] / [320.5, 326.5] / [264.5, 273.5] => 0.5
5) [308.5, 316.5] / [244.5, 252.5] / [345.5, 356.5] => 0.8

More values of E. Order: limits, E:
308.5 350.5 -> 4.19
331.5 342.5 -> 4.18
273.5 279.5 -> 2.50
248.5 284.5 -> 4.08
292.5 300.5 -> 4.15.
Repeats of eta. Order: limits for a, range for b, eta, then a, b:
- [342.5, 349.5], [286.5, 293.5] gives -0.783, 4.2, 3.9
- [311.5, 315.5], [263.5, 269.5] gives -0.808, 4.1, 4.4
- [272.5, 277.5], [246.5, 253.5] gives -0.902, 2.6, 5.3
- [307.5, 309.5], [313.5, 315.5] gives -0.803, 4.4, 4.2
